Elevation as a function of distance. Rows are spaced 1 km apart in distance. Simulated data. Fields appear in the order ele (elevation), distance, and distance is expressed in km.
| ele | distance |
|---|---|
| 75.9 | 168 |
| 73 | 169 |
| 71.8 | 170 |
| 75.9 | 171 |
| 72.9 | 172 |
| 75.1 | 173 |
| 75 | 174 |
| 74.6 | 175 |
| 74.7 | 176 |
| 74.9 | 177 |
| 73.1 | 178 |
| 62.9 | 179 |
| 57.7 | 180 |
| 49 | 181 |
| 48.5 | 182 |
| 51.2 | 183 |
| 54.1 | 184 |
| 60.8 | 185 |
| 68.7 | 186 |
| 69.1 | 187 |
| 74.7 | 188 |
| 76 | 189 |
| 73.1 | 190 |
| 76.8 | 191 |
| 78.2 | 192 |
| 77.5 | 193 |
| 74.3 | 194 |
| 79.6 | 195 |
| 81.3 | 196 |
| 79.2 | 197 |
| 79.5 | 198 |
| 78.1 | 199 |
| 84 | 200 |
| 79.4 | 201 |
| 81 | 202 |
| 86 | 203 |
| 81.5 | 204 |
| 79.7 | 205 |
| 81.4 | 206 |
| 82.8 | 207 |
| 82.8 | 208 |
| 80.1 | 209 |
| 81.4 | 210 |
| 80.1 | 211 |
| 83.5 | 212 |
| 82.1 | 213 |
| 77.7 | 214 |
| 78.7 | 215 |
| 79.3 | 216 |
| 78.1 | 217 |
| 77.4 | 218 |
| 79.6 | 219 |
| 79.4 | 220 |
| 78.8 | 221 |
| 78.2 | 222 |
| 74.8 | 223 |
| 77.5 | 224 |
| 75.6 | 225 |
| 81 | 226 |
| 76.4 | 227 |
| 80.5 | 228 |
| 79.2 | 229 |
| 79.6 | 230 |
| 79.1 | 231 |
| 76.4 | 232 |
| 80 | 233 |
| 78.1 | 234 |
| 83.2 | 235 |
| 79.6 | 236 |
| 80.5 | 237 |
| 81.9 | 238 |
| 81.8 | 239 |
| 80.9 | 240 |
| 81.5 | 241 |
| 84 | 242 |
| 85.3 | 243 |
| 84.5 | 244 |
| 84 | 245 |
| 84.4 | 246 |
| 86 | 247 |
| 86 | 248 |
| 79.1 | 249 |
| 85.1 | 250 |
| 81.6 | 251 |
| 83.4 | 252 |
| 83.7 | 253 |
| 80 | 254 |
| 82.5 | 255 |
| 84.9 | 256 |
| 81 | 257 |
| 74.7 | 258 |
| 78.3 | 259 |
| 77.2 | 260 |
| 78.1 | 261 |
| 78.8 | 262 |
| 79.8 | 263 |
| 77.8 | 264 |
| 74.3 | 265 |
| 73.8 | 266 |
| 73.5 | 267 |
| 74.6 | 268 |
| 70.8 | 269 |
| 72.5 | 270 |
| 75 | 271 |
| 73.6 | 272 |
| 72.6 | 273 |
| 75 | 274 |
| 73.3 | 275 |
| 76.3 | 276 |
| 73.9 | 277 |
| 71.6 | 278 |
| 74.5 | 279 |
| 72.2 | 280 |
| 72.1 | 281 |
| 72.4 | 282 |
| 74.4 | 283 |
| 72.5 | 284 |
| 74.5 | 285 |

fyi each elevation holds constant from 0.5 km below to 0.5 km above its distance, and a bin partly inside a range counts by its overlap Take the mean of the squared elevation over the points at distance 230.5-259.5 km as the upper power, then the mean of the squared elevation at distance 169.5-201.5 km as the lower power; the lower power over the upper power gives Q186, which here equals 0.77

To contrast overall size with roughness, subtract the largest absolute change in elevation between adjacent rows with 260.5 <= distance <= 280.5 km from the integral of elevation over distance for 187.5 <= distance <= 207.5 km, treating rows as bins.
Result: 1580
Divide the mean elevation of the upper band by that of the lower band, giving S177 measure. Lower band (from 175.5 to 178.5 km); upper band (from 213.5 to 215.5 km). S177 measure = 1.05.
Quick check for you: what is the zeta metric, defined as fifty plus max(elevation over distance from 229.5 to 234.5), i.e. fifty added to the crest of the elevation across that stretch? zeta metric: 130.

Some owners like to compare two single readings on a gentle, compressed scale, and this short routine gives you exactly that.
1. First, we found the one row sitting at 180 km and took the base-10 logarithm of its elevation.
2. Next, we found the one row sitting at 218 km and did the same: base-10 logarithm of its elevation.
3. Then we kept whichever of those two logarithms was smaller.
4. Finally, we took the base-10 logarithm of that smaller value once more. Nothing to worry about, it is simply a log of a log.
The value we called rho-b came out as 0.246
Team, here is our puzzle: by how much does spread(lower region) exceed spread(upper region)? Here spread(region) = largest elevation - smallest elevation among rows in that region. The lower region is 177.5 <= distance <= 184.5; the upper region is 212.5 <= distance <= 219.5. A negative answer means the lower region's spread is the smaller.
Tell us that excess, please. 20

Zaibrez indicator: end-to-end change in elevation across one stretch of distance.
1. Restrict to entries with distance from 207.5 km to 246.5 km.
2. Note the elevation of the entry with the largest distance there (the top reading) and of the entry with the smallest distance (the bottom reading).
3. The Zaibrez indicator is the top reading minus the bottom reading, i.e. 2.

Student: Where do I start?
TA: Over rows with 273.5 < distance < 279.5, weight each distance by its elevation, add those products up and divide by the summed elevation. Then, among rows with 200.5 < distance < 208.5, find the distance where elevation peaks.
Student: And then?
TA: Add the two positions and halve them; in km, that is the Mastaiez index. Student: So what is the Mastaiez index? 239.7 km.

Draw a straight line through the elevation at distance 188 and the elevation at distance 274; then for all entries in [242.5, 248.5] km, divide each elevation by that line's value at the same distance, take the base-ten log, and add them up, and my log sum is 0.33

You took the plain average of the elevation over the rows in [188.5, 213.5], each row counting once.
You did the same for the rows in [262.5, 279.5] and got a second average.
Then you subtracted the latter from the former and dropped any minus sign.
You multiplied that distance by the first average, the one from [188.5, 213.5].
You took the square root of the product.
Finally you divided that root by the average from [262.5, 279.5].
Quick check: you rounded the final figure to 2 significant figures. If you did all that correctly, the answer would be 0.29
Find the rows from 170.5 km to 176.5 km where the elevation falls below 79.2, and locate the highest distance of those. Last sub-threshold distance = 176 km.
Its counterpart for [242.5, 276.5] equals 276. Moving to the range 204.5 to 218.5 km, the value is 218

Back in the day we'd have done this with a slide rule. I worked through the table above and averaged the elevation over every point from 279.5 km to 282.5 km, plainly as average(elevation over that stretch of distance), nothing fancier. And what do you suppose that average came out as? 72.2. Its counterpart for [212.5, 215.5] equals 79.5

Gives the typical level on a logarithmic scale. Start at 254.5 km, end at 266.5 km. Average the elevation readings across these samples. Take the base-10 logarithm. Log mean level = 1.89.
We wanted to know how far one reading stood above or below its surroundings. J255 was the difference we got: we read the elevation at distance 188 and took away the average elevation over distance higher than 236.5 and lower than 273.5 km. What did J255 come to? -5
